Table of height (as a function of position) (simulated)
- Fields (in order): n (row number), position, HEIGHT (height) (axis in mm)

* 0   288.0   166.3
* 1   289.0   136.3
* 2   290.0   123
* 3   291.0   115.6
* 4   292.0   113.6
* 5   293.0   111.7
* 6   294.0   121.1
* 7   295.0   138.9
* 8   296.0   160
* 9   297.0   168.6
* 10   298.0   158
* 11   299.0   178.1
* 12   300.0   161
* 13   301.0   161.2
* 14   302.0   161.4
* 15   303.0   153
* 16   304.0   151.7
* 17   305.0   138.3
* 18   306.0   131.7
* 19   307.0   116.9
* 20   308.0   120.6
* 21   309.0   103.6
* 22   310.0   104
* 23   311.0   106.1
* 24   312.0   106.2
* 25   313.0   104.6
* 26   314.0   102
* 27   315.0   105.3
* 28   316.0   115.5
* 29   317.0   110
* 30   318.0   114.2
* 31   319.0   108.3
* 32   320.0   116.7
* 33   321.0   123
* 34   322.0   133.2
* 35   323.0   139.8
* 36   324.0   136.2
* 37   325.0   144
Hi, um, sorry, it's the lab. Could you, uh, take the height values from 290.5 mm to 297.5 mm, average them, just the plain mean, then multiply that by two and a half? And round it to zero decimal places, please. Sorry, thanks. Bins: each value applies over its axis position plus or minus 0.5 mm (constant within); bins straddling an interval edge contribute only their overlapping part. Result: 332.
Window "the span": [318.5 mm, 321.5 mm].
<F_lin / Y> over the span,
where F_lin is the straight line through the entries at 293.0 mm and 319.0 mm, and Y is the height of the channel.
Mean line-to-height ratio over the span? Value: 0.9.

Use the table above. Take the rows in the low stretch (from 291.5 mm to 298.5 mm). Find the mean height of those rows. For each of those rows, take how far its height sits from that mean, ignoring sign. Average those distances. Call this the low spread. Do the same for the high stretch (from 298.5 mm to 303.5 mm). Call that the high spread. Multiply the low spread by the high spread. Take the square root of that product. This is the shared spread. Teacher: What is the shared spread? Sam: 11.0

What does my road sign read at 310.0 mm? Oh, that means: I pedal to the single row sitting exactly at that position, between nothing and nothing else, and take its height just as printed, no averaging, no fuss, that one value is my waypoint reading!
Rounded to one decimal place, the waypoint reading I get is 104.0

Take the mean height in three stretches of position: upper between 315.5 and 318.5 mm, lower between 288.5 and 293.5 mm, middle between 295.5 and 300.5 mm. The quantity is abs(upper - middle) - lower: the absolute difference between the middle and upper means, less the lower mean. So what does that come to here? -68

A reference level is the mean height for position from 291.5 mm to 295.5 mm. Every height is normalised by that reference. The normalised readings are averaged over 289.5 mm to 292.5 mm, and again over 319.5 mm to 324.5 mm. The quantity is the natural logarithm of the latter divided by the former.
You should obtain 0.10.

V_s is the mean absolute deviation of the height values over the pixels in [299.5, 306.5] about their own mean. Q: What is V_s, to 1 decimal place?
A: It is 9.2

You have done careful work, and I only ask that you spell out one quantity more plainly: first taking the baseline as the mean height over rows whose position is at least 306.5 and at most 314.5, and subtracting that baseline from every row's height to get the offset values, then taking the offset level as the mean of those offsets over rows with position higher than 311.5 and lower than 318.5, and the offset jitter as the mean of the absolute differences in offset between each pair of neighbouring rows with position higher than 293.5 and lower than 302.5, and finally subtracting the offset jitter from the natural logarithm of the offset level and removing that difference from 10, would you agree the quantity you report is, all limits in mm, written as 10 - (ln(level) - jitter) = 23.3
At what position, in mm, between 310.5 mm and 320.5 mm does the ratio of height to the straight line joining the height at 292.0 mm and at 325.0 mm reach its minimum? 314.0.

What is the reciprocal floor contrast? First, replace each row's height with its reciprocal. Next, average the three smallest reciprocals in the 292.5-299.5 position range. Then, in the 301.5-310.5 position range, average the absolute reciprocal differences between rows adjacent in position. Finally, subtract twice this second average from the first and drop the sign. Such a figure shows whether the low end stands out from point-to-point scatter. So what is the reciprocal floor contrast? 0.0049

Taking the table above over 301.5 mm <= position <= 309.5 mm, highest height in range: 161.4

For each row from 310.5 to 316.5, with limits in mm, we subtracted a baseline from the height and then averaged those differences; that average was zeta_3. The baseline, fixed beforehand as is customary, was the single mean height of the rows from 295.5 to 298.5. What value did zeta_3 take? -56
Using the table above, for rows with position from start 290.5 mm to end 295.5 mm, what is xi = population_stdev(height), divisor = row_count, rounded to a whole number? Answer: 10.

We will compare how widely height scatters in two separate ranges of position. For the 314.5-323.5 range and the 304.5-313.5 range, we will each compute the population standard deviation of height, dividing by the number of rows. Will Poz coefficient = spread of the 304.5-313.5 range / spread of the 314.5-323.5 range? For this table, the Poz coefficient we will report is 1.13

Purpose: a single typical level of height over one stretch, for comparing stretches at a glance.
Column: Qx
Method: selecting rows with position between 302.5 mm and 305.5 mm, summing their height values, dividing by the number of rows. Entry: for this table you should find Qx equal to 148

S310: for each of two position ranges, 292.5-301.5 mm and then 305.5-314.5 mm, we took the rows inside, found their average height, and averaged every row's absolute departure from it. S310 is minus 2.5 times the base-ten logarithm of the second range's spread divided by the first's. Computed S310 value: 0.8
